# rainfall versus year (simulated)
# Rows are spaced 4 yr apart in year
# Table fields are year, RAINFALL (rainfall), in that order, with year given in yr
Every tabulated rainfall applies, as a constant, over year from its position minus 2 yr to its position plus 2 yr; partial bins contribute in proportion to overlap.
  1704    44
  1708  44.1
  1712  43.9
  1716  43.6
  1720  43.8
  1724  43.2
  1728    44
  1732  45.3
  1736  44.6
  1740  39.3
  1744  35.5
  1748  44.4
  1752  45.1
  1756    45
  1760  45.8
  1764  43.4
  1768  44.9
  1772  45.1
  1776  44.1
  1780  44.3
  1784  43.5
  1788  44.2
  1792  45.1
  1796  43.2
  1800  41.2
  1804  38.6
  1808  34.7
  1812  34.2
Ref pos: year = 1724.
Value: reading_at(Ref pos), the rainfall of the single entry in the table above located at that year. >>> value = 43.2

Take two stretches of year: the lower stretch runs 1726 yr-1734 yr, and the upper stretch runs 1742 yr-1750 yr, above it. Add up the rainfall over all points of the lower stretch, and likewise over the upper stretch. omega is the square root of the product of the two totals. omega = 84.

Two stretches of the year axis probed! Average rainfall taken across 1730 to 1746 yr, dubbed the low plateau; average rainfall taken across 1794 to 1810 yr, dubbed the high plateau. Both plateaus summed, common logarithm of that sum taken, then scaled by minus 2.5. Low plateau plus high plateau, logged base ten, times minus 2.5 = -4.77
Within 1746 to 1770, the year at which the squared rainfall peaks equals 1760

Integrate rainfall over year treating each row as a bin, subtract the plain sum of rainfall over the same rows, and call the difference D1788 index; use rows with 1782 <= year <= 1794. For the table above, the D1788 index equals 398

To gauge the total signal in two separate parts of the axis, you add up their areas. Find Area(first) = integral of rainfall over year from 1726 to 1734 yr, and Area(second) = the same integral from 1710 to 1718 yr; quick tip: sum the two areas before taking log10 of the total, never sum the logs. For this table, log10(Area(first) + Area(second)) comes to 2.85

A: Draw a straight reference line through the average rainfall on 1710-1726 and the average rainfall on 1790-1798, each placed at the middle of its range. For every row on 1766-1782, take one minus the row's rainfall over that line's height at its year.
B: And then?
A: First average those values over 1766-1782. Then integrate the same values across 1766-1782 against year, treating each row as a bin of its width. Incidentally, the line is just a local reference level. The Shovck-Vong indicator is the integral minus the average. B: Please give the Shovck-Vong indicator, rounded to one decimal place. -0.2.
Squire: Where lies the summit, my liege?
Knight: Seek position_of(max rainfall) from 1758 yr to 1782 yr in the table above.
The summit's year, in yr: 1760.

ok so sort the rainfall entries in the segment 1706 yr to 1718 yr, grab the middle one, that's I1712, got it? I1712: 43.9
